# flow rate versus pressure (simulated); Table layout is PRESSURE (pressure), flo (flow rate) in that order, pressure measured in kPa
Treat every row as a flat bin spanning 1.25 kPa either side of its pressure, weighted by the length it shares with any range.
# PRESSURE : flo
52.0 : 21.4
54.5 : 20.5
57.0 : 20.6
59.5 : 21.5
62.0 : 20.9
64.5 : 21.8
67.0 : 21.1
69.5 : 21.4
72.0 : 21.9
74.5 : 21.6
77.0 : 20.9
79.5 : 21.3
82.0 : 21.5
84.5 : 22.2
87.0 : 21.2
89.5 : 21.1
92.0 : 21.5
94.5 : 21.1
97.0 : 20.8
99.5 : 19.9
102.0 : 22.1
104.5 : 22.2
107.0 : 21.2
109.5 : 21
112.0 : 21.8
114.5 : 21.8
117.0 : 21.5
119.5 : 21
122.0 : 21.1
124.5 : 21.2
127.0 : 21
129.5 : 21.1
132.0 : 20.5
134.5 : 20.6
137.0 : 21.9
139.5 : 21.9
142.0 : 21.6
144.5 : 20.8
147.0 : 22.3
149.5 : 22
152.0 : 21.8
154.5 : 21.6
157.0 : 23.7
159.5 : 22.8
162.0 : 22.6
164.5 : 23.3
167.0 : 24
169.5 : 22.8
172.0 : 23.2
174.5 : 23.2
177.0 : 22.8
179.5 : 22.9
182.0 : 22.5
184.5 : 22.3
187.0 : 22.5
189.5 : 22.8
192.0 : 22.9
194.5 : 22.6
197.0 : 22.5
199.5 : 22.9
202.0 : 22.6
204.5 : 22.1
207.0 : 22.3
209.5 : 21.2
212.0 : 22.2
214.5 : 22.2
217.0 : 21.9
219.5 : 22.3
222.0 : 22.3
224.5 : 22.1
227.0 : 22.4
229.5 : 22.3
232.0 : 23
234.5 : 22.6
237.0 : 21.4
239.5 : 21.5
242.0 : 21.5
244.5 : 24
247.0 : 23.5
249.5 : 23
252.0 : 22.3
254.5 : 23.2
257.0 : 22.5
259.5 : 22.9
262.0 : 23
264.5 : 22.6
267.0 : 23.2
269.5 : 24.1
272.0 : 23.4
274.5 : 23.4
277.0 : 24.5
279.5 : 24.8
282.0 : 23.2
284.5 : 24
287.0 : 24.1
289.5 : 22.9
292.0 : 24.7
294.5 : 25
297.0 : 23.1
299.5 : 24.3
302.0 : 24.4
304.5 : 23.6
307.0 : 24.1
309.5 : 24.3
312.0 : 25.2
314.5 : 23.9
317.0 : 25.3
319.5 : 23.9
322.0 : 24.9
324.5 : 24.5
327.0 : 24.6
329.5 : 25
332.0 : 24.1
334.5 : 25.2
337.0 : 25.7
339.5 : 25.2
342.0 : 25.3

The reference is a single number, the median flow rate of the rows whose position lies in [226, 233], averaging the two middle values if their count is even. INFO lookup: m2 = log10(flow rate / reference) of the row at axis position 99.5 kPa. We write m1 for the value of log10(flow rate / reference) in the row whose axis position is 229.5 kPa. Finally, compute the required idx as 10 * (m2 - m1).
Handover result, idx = -0.5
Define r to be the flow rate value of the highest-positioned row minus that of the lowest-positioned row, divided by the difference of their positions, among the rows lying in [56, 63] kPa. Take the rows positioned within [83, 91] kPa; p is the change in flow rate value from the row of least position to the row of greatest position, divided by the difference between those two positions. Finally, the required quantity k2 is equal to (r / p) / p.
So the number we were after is 1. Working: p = -0.22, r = 0.06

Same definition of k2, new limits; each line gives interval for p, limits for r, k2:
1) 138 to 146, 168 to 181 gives 0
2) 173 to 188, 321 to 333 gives -26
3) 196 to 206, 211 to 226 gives -3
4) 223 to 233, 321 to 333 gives -6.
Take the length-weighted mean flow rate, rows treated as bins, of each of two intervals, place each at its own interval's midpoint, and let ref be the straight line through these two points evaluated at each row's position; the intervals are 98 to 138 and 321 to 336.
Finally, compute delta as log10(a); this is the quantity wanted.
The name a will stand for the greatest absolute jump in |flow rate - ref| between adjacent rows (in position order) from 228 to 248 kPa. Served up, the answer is 0.09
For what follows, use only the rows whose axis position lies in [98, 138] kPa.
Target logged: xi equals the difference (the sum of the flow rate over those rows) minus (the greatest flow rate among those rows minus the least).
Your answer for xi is 338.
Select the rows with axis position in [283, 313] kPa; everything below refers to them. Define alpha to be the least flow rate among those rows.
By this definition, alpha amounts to 22.9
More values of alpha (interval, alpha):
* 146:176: 21.6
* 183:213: 21.2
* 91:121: 19.9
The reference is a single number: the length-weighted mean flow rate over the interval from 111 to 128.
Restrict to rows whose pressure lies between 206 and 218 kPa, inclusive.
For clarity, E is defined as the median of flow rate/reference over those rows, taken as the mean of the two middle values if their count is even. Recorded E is 1.04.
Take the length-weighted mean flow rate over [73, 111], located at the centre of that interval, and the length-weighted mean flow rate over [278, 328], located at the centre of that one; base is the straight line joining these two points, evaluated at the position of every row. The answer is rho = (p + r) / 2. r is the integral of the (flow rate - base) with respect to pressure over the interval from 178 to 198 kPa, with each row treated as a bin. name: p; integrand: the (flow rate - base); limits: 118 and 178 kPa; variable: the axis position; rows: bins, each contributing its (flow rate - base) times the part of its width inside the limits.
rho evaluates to -2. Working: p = -4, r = -0.3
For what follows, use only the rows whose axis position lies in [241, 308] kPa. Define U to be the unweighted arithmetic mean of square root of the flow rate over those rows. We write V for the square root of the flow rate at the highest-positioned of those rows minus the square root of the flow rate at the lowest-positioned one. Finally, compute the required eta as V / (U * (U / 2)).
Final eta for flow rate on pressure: 0.023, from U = 4.85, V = 0.27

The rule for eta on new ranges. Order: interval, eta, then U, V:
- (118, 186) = 0.013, 4.70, 0.14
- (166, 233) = -0.009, 4.75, -0.10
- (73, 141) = 0.003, 4.61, 0.03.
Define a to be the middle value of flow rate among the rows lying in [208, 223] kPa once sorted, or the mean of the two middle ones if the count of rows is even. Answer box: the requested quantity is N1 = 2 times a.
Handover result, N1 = 44.4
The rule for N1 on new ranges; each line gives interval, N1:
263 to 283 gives 46.8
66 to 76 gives 43.0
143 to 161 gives 44.0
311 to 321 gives 49.1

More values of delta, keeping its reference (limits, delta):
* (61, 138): 0.02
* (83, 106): 0.02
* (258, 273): -0.25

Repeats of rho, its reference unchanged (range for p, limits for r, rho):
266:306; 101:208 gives -5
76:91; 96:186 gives -2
